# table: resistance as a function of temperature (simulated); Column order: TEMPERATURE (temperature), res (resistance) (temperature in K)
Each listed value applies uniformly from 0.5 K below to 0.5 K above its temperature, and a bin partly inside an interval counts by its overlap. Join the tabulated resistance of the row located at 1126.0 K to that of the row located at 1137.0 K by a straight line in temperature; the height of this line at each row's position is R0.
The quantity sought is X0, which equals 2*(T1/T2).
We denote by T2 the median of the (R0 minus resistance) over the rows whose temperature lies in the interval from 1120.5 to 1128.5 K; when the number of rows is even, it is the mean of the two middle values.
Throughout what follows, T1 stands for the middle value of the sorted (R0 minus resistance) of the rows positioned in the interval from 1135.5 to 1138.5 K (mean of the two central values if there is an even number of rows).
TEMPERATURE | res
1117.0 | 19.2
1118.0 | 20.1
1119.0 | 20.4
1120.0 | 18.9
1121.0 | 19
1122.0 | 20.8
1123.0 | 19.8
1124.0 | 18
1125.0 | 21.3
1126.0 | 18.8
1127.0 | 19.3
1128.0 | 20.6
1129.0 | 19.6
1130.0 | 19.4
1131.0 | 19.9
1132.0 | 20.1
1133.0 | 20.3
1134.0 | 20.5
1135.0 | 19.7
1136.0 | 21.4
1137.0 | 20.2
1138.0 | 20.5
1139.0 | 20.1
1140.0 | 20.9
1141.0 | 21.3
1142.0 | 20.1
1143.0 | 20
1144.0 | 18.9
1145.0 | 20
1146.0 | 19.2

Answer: 0.3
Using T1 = -0.2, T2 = -1.11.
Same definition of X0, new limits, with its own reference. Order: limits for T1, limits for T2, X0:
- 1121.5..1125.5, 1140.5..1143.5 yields -5.3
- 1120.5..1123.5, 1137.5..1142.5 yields 16.0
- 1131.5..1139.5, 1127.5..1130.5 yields 1.7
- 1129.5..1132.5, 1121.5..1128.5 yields 0.7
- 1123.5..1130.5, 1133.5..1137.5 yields 2.2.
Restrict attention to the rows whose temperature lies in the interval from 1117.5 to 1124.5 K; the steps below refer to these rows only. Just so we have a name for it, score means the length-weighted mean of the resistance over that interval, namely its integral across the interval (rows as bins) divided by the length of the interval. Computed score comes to 19.6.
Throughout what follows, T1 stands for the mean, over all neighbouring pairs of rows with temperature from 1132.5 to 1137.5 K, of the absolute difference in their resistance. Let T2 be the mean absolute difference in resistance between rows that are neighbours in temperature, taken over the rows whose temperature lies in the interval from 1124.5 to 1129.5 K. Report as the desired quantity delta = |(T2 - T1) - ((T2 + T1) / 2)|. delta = 0.80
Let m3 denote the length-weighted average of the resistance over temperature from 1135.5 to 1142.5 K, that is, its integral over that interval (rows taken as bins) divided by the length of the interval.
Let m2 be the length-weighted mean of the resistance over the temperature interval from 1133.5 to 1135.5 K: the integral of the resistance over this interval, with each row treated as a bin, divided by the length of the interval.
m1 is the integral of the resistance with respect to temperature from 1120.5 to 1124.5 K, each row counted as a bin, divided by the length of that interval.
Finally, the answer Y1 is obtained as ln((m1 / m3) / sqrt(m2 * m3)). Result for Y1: -3.08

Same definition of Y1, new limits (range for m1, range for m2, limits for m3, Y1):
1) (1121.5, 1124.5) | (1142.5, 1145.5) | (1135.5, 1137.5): -3.07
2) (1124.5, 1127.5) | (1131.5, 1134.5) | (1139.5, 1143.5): -3.06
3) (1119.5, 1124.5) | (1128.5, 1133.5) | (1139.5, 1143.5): -3.07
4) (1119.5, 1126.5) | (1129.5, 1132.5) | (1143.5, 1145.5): -2.97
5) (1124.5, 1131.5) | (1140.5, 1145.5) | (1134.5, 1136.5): -3.05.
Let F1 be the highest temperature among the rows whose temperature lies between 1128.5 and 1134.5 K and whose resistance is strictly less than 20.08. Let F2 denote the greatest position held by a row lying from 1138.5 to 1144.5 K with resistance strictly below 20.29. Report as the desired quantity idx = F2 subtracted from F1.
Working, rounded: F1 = 1131.0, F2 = 1144.0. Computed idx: -13 K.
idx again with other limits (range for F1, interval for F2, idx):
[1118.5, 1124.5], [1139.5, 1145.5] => -21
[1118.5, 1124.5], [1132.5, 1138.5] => -13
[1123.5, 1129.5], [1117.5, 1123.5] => 6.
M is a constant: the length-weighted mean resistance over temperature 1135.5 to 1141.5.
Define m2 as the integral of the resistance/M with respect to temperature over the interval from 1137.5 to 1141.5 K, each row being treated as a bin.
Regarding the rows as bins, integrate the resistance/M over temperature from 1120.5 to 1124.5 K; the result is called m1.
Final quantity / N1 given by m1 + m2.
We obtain 7.74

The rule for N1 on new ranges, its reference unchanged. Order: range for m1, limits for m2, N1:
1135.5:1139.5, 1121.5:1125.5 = 7.82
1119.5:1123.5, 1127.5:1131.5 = 7.62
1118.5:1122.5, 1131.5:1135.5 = 7.70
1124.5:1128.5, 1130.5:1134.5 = 7.76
